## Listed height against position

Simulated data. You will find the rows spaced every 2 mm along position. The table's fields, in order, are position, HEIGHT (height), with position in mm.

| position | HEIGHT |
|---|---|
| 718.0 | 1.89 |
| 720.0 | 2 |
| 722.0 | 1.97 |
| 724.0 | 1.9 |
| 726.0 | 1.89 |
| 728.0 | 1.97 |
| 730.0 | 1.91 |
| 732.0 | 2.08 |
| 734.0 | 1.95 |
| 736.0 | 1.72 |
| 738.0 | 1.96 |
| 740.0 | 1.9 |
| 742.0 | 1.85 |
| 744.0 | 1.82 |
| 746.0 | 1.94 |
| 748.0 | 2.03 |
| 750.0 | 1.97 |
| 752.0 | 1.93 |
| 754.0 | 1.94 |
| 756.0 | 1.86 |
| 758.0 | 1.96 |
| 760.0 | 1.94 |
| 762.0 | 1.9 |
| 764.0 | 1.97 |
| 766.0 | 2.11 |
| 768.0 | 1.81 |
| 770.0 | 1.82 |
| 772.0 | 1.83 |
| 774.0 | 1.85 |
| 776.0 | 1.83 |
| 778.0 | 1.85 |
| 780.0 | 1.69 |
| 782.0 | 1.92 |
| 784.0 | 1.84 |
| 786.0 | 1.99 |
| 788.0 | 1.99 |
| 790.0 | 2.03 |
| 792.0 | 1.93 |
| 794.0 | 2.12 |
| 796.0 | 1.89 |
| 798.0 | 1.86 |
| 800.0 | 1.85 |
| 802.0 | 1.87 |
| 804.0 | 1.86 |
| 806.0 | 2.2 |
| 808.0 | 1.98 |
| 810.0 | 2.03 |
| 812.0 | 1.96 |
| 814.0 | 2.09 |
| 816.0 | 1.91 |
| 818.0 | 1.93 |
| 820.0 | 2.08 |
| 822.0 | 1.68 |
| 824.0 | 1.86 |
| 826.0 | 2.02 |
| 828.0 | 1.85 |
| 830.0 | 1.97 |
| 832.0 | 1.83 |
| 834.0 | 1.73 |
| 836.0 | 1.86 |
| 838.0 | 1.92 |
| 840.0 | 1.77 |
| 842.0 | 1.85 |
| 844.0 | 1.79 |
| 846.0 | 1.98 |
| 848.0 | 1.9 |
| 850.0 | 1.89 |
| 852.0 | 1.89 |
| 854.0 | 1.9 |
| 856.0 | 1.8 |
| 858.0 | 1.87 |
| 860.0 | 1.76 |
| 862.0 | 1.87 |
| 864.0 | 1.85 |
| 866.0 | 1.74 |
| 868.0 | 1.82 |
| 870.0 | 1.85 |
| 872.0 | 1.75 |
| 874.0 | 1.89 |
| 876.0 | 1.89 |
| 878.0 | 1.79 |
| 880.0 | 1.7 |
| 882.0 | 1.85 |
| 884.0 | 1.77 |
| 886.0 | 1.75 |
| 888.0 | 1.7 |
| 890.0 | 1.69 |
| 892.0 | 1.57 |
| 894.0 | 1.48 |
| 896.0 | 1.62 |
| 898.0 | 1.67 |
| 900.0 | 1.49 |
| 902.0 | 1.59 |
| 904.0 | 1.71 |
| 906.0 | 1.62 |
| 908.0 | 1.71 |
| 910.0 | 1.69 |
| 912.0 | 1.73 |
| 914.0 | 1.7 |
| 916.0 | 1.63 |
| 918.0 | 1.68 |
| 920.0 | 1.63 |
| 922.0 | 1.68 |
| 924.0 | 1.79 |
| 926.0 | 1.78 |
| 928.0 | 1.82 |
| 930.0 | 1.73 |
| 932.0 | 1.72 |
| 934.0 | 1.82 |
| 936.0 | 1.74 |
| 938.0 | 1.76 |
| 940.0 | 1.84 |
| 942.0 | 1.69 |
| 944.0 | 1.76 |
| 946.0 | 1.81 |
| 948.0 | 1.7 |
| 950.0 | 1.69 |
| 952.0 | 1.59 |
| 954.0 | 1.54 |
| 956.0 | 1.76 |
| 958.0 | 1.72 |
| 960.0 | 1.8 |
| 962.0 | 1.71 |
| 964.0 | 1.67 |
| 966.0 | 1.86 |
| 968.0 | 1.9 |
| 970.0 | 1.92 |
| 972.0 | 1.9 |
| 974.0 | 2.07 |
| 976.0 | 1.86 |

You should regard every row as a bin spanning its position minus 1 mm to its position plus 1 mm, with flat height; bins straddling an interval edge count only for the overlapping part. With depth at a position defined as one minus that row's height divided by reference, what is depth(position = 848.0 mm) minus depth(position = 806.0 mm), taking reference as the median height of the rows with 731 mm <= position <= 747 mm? 0.16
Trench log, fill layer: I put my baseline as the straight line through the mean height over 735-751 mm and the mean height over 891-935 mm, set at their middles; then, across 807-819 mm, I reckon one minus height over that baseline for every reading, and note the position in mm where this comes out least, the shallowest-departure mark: 814.0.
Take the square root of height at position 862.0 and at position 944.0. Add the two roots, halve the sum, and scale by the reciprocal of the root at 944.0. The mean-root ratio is 1.02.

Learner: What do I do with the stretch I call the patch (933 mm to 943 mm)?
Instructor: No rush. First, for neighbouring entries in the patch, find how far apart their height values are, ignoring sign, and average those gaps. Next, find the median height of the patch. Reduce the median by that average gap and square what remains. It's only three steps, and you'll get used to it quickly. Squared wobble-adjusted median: 2.81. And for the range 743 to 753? 3.47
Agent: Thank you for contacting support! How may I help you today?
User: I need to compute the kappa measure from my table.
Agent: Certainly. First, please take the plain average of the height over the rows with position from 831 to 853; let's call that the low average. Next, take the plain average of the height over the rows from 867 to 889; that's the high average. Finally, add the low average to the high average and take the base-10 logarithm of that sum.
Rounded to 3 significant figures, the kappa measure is 0.563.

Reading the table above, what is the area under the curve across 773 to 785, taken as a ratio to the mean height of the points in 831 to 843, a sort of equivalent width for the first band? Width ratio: 12.0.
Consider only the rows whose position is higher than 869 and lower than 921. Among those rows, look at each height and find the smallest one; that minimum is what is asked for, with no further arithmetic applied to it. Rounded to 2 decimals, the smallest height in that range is 1.48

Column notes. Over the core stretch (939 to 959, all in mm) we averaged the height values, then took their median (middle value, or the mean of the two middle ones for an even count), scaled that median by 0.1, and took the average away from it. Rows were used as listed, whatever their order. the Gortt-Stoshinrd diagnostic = -1.54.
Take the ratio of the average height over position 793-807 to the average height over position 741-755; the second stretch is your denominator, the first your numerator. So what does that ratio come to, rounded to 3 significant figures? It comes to 1.01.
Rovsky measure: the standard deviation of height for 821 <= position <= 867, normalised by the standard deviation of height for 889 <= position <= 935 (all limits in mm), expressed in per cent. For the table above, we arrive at 92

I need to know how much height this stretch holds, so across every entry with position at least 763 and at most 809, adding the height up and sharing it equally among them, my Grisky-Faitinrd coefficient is 1.92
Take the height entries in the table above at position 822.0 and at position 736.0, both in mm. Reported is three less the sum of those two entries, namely -0.40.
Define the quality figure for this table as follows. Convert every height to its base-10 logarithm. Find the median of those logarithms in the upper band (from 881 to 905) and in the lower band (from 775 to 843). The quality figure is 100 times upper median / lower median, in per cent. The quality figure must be 81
